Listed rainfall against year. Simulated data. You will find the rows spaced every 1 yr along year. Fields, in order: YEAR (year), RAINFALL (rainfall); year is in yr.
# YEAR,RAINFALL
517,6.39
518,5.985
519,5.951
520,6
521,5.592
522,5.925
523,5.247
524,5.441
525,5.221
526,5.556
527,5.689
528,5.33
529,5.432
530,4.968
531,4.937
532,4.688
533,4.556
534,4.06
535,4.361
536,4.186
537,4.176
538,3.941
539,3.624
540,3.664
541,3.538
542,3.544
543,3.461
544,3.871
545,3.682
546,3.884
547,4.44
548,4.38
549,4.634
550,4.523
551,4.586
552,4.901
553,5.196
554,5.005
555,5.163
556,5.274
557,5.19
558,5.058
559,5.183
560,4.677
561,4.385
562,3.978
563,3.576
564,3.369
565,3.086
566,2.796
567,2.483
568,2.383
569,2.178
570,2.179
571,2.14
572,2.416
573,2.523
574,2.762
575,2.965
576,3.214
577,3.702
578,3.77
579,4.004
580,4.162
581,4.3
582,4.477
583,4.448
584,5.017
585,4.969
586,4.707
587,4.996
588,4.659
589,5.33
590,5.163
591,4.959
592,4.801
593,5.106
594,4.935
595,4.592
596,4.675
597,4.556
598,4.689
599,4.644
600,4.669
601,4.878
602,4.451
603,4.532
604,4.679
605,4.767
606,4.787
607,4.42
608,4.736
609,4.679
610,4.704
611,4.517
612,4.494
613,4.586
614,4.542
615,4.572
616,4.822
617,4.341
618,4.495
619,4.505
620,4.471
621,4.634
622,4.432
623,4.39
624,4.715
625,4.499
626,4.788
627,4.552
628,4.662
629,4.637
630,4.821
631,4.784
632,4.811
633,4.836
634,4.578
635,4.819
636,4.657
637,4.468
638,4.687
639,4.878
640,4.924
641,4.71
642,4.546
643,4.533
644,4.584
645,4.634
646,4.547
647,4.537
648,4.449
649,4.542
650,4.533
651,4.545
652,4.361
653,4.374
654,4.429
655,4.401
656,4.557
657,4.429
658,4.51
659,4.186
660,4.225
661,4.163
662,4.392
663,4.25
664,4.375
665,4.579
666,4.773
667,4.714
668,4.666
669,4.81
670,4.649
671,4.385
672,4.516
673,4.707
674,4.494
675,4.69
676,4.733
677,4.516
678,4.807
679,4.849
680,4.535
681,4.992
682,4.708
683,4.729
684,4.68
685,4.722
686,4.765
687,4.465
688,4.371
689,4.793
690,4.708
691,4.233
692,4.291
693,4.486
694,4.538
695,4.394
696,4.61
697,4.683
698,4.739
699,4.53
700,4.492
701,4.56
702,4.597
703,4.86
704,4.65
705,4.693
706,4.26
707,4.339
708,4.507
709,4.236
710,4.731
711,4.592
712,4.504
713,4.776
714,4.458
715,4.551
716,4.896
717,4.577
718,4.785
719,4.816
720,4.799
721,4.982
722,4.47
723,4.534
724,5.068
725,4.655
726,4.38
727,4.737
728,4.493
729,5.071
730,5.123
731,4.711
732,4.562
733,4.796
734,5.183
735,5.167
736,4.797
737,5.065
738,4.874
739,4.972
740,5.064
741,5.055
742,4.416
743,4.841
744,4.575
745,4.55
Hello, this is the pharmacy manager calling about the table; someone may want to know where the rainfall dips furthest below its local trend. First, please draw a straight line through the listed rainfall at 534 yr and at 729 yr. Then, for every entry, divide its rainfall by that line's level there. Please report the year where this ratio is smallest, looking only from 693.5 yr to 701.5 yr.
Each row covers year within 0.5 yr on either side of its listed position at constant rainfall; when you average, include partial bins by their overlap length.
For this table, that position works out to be 695 yr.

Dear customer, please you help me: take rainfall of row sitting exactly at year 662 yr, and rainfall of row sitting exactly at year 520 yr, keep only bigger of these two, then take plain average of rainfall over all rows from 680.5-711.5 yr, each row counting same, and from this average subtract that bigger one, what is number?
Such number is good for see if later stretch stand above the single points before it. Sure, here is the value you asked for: -1.4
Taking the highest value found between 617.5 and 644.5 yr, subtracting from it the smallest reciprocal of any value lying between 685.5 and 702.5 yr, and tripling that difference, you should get 14.1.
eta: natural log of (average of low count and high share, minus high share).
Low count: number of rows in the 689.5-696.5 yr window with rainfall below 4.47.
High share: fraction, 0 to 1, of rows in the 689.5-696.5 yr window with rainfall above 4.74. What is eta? 0.4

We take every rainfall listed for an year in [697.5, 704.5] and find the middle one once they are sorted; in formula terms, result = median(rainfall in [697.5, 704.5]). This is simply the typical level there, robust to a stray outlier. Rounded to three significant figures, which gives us 4.60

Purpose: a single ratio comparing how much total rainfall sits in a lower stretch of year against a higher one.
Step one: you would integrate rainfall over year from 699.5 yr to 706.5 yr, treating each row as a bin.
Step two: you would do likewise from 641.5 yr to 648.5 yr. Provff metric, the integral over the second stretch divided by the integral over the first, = 0.99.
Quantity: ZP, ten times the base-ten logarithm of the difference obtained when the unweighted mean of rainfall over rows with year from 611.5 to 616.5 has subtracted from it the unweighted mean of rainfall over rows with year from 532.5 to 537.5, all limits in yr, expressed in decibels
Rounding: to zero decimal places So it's -5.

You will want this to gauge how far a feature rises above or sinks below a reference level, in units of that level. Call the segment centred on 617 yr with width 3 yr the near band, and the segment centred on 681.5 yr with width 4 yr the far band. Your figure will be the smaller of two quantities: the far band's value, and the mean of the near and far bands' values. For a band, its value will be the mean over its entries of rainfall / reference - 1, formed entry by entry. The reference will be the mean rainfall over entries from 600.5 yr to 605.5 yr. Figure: -0.003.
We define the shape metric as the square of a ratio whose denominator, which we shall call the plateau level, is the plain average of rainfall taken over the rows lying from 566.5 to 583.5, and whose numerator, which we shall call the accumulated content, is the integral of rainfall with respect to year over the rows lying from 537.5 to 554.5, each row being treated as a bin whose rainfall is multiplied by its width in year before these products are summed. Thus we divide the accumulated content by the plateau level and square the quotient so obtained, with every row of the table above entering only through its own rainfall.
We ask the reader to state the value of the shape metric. 496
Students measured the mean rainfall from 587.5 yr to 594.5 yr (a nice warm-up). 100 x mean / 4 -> 125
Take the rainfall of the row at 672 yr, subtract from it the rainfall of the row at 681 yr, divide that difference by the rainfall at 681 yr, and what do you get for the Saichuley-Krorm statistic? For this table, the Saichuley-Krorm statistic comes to -0.10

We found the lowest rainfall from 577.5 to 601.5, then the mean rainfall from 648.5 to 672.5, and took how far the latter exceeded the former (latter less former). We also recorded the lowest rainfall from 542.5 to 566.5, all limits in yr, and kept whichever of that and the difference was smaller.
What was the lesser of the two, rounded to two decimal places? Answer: 0.70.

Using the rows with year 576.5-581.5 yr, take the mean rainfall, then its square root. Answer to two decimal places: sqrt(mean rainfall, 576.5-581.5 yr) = 2.00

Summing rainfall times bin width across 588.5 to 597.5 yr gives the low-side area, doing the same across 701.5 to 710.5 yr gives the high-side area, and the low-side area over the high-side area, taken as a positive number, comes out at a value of 1.08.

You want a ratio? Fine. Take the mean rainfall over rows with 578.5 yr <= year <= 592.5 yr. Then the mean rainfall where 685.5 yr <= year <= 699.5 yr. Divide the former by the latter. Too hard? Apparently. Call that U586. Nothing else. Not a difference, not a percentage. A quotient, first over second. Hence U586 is 1.04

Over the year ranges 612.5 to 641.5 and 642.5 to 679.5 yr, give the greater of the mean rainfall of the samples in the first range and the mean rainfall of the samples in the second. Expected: 4.64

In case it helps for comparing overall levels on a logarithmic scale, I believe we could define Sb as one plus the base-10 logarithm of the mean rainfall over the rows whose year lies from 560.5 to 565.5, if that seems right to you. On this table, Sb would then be 1.566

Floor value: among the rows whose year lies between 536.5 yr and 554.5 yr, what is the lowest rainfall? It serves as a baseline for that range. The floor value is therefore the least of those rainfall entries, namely 3.461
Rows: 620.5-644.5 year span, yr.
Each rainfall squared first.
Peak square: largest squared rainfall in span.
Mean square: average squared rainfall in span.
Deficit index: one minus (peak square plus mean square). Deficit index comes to -45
